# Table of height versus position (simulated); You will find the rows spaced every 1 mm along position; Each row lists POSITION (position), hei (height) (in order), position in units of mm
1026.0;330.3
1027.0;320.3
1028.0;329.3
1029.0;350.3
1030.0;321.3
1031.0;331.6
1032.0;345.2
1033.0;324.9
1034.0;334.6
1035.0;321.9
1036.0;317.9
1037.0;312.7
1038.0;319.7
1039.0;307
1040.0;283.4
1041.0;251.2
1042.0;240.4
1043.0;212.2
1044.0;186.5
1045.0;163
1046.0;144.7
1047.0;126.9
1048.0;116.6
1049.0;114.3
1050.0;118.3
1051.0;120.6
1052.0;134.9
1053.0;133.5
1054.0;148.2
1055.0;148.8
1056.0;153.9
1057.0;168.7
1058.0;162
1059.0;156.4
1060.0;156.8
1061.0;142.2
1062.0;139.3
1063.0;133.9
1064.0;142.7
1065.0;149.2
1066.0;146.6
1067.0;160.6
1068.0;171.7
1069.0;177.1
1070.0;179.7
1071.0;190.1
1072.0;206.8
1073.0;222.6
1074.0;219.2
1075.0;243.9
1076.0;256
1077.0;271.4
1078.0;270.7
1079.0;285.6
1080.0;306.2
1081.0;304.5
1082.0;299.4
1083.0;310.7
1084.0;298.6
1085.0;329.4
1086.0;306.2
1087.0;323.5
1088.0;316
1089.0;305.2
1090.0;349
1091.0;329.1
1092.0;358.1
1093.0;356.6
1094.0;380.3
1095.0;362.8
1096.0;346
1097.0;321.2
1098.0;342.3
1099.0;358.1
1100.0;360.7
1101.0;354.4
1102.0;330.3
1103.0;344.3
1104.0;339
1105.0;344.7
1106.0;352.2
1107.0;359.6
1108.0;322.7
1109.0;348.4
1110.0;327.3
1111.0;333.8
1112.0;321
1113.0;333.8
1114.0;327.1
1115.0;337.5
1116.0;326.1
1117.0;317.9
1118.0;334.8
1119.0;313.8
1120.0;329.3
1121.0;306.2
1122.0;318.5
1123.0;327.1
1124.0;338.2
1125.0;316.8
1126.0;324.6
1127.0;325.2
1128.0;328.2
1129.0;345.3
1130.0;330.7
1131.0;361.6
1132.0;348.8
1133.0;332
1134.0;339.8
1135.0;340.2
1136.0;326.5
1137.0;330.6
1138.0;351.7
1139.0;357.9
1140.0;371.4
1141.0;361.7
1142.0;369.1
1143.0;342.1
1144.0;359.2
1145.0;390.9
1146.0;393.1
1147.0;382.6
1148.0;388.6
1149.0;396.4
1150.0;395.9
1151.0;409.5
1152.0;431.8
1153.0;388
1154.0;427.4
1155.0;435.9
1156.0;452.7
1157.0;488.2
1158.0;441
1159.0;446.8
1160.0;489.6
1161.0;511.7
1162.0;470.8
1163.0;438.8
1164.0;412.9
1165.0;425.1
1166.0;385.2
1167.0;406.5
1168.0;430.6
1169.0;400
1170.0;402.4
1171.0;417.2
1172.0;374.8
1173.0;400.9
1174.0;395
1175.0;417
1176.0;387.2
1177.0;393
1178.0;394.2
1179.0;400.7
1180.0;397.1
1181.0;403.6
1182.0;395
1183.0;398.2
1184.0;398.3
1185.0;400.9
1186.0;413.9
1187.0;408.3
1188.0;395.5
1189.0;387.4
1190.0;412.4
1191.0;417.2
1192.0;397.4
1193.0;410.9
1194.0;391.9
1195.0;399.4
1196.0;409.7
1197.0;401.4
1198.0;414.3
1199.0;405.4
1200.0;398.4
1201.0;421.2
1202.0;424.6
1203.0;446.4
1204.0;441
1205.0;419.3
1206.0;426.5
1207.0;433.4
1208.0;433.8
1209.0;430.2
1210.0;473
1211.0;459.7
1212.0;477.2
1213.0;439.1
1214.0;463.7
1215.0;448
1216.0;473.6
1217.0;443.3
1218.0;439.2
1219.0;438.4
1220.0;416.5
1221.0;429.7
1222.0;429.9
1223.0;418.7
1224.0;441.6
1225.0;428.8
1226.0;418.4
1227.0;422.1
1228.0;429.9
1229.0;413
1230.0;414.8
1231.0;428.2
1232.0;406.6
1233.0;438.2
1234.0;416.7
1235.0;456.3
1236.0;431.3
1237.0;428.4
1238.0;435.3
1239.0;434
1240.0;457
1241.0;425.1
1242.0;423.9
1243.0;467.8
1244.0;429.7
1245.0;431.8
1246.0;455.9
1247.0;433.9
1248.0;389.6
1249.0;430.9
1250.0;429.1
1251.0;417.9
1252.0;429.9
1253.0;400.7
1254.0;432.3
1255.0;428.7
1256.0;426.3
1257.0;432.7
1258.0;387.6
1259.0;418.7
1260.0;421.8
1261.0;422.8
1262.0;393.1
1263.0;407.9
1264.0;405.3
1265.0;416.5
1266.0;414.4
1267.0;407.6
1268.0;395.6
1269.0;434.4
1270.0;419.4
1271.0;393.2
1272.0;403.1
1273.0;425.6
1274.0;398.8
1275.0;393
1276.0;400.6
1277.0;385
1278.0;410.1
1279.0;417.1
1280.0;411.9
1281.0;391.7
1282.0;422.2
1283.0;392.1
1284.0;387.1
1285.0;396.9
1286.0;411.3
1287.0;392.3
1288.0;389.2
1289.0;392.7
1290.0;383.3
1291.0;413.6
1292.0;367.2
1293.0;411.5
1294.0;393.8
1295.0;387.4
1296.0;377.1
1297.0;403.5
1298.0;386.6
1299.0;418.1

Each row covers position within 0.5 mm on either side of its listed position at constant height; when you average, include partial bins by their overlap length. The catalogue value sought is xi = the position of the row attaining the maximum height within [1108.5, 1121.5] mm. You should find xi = 1109.0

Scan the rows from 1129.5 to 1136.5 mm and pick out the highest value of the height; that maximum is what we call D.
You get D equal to 361.6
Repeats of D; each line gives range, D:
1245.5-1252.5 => 455.9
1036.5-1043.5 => 319.7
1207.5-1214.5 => 477.2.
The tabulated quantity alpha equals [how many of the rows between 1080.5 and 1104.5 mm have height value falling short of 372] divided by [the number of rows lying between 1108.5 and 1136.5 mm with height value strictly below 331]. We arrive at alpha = 1.44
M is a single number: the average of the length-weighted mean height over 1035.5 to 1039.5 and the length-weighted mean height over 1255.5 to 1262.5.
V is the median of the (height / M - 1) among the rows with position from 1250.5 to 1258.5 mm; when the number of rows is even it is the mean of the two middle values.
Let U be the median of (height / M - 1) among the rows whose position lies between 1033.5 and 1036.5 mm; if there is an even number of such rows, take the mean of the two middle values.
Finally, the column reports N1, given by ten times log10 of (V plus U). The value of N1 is -13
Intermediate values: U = -0.12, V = 0.173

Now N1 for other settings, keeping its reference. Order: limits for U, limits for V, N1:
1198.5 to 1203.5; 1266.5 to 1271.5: -6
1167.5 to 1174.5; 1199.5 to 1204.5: -6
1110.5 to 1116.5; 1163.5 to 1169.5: -15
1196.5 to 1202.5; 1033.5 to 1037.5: -27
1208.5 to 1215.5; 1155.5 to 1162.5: -3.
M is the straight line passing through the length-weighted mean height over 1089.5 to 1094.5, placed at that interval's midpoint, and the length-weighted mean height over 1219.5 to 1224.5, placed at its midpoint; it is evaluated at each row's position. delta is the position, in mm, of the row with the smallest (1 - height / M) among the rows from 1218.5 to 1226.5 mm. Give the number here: 1224.0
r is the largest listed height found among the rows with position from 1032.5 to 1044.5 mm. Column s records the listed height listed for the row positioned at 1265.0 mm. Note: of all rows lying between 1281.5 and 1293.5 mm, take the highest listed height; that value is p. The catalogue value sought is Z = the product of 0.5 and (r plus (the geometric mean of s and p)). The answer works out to 377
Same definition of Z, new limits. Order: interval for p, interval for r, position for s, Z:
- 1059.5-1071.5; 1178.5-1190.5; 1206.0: 349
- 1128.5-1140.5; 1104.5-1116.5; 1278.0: 375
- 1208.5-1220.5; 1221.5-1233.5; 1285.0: 438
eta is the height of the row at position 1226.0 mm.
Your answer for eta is 418.4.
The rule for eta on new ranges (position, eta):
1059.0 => 156.4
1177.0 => 393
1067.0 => 160.6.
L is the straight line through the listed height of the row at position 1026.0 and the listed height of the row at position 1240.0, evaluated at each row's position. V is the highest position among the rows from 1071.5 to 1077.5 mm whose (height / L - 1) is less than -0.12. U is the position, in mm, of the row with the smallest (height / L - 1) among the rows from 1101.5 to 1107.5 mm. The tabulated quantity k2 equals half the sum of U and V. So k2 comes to 1089.5 mm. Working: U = 1102.0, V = 1077.0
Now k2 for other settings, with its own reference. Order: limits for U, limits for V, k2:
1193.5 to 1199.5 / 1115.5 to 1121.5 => 1157.5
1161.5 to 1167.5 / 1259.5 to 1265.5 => 1215.0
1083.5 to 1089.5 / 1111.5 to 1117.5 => 1100.5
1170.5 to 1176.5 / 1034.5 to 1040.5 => 1106.0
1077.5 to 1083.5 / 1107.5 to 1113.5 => 1095.5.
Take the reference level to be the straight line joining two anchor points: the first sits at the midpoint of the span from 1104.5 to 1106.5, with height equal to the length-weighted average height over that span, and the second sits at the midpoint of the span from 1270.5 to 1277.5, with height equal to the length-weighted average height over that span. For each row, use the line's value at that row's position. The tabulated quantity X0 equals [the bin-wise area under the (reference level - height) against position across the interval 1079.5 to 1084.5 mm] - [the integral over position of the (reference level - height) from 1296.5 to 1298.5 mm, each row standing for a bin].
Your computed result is 163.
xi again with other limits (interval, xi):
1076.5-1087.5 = 1085.0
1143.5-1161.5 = 1161.0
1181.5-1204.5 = 1203.0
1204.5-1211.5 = 1210.0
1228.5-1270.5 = 1243.0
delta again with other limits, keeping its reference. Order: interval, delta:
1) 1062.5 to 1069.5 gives 1069.0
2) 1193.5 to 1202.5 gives 1202.0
